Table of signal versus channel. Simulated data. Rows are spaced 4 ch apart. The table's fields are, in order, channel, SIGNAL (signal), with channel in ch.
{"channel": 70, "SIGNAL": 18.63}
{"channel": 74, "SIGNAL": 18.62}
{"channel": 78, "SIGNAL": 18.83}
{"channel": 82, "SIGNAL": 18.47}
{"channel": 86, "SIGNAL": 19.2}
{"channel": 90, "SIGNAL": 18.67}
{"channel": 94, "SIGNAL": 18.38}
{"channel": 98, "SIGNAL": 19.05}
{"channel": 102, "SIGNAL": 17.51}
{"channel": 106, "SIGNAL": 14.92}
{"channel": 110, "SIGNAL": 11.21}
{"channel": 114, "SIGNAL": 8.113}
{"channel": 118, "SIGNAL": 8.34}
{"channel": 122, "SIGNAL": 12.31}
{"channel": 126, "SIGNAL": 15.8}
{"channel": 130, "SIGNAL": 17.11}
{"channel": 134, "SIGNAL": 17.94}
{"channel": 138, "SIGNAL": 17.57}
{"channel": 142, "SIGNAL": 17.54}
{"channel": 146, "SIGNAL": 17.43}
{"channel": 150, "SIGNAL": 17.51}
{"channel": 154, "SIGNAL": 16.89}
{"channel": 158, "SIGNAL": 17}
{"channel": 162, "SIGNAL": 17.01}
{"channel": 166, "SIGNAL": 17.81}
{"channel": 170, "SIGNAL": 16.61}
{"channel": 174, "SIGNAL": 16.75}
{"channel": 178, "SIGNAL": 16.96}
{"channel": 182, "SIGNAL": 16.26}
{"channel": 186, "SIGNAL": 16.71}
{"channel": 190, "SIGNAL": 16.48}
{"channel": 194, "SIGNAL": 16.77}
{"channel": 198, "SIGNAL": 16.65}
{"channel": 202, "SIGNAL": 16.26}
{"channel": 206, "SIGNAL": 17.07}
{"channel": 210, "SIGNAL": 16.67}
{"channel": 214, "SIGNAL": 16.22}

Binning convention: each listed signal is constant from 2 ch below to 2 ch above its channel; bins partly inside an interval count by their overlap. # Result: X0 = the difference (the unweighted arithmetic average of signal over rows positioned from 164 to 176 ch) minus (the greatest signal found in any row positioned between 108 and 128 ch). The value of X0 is 1.3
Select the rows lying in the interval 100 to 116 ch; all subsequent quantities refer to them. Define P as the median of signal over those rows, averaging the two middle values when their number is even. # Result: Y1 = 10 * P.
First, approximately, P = 13.1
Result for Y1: 131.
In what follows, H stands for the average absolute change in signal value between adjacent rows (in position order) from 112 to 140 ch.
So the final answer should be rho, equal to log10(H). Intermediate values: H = 1.70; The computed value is 0.23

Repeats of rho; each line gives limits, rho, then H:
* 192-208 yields -0.36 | 0.44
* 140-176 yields -0.42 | 0.38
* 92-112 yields 0.33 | 2.13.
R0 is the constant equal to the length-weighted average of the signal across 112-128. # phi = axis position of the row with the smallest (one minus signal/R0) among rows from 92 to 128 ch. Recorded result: 98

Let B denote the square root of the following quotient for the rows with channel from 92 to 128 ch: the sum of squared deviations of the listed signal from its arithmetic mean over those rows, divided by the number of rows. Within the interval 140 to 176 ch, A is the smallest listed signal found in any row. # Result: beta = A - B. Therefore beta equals 12.7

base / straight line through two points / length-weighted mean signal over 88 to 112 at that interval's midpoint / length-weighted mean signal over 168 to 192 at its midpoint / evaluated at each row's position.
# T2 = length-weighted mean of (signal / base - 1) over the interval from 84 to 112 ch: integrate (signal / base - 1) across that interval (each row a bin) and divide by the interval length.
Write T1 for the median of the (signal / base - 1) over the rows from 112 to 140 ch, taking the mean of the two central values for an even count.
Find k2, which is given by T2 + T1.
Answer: -0.03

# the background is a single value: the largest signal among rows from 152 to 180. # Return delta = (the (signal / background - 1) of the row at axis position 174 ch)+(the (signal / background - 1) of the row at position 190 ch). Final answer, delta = -0.13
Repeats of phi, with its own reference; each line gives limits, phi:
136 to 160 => 138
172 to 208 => 206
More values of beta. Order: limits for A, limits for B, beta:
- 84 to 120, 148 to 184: 7.7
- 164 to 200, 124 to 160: 15.7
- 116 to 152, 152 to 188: 7.9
